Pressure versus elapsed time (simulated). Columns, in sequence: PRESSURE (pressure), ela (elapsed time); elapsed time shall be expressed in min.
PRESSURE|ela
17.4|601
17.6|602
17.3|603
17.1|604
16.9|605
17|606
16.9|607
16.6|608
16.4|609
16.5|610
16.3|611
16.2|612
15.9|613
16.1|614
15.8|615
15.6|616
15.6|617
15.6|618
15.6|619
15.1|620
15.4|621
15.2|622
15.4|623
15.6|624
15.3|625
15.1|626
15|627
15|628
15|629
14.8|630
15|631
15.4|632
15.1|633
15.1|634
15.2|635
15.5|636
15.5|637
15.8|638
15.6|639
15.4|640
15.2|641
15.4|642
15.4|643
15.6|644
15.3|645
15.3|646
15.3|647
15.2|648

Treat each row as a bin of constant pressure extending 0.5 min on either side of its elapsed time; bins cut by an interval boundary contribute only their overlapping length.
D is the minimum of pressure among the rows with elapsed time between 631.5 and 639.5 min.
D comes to 15.1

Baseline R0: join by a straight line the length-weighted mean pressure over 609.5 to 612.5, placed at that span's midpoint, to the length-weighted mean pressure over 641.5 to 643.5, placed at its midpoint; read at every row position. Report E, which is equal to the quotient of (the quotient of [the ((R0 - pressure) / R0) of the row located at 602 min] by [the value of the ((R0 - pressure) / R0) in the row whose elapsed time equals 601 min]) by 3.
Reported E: 0.43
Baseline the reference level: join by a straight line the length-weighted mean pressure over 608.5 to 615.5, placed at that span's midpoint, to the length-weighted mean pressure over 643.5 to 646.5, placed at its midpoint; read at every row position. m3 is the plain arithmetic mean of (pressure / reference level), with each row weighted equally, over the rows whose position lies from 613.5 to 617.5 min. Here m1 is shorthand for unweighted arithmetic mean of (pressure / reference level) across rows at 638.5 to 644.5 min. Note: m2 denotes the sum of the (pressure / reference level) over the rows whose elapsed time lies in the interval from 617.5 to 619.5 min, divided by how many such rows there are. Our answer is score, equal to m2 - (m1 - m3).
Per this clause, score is 0.96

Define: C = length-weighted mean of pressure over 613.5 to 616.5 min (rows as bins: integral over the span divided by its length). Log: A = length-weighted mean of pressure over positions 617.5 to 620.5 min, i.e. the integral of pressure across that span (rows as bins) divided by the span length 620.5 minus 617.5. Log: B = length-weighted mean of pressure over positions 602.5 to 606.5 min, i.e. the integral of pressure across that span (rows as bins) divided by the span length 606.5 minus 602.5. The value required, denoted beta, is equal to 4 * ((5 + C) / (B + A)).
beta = 2.56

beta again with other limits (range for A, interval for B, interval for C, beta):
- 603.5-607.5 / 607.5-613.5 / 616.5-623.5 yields 2.45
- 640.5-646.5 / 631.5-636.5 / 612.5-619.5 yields 2.71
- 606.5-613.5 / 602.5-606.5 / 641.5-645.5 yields 2.44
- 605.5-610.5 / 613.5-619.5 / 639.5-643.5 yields 2.51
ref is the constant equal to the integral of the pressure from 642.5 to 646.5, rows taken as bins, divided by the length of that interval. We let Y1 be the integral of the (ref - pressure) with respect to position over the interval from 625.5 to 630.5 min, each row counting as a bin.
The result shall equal 2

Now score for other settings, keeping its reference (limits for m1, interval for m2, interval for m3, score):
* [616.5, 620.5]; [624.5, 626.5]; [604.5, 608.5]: 1.03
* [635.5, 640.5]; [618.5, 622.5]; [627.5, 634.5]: 0.92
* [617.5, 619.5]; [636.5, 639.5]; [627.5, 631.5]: 0.98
